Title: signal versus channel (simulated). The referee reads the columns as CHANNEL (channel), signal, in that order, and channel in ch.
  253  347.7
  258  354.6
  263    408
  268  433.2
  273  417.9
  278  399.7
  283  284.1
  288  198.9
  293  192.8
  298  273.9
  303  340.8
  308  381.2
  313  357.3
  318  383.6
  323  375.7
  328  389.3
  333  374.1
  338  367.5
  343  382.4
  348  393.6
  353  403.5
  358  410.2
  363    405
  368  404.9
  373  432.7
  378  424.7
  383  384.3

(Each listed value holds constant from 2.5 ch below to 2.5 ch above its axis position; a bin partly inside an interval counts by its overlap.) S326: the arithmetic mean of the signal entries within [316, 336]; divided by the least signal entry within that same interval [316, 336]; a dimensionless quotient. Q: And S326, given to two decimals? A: 1.02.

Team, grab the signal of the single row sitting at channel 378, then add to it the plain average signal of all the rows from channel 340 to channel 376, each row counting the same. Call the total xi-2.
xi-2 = 829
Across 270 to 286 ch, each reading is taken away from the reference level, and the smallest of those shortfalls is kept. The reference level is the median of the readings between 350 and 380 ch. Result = -10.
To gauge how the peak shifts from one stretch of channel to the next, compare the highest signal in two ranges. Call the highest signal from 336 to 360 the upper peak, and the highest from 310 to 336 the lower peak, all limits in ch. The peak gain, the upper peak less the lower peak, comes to 21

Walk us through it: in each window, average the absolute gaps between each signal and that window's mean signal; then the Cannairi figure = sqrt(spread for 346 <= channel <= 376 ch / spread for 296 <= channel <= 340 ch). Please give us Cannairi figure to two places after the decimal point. 0.60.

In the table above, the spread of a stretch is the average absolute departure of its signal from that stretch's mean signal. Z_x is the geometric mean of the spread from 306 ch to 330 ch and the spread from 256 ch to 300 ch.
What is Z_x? 27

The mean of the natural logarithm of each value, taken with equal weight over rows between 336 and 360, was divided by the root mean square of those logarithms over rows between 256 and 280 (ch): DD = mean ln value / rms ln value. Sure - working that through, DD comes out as 1.00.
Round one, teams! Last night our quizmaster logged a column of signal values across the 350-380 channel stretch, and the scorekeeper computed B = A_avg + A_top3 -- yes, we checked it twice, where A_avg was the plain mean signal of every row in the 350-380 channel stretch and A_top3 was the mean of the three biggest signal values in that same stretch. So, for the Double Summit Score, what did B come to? 836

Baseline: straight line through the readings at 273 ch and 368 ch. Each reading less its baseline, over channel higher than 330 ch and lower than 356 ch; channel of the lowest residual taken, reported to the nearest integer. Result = 338 ch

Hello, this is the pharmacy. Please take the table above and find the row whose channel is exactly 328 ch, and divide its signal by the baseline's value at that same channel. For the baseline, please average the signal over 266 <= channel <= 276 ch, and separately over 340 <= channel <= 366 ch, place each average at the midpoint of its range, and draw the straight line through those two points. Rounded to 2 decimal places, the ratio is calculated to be 0.96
